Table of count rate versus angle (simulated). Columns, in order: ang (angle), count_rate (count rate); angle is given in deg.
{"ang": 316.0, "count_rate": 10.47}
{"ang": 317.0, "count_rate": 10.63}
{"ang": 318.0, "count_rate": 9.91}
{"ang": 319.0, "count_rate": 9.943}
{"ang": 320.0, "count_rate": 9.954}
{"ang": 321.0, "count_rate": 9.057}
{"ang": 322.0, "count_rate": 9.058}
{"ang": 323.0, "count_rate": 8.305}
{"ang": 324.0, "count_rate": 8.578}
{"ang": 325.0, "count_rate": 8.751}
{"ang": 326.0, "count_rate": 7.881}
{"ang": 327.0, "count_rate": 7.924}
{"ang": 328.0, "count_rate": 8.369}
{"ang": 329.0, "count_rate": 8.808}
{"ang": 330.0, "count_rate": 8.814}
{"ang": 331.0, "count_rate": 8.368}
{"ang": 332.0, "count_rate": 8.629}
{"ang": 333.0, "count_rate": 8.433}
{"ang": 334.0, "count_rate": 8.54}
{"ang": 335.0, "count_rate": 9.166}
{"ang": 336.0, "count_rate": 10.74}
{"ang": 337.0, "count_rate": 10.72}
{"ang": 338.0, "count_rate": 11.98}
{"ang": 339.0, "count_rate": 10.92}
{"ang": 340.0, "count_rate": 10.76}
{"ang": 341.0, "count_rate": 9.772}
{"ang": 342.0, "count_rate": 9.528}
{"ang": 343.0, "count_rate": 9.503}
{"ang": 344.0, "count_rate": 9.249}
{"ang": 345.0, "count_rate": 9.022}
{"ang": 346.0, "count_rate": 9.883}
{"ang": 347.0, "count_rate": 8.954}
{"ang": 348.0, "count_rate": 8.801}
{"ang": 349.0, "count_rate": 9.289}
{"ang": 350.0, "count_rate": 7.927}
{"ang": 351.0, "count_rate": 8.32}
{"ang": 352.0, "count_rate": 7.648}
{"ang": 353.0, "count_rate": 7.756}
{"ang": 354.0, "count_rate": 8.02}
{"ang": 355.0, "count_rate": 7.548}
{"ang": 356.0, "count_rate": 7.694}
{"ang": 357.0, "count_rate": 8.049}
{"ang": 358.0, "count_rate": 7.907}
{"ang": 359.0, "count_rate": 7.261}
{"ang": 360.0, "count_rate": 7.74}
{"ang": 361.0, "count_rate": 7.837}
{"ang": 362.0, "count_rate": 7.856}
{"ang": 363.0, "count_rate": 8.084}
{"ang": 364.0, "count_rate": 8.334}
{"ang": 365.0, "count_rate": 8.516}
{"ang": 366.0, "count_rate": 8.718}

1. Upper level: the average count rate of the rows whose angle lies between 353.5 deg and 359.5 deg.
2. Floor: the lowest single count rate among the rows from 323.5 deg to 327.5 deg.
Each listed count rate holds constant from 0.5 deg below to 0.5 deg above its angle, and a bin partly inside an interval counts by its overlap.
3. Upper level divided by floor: 0.98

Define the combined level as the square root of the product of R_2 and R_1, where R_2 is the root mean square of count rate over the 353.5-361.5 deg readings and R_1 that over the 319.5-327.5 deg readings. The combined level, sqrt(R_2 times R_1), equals 8.22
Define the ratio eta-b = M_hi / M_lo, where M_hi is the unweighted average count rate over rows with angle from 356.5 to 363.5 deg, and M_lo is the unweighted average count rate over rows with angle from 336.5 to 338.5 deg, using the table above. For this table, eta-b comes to 0.69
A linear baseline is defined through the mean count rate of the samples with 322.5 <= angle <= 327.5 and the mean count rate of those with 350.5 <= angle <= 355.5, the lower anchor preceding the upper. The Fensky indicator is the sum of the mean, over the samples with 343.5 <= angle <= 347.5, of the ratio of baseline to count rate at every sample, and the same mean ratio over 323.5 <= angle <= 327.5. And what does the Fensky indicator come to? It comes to 1.86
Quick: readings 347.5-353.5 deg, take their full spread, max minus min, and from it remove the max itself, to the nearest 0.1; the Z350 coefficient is -7.6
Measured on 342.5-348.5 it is -8.8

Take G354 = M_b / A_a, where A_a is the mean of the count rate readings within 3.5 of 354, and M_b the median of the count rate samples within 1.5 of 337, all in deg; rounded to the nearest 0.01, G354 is 1.37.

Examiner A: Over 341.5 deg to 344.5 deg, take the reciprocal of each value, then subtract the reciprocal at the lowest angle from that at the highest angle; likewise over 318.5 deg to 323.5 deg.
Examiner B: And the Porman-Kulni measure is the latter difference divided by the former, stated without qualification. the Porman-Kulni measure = 6.3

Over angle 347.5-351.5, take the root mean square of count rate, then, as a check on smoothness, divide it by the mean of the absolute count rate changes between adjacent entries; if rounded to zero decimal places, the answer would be 12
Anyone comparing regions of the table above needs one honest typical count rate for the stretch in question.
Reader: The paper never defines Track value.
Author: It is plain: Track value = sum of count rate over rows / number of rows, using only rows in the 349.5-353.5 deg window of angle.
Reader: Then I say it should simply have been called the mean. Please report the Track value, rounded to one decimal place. 7.9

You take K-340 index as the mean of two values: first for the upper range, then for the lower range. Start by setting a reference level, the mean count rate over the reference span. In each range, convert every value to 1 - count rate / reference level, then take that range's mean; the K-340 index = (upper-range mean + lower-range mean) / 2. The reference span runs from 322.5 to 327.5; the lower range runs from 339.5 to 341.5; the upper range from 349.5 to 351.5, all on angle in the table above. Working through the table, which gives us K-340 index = -0.11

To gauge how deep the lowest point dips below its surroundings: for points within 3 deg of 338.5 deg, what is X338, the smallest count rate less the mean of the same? -1.04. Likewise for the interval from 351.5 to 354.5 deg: -0.16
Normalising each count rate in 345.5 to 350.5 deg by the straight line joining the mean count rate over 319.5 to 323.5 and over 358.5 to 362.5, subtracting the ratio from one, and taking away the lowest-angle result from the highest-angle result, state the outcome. 0.22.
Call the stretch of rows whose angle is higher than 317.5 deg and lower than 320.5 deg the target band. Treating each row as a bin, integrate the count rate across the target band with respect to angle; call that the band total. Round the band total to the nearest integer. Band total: 30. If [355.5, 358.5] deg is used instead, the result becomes 24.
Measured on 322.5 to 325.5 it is 26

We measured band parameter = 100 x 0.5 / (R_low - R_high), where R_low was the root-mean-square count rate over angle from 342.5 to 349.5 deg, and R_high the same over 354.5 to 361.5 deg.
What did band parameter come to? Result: 33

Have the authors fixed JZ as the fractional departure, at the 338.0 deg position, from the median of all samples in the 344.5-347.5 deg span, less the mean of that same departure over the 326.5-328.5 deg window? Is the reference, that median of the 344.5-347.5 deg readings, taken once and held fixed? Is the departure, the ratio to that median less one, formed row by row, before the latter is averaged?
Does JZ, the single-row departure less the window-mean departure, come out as 0.42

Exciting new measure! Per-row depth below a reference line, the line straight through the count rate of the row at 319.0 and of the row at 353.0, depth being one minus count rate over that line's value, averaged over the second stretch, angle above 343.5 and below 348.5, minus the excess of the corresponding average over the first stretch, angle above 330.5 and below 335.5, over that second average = -0.28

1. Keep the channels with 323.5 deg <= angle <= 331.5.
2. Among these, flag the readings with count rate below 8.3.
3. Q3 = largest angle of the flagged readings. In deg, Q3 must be 327.0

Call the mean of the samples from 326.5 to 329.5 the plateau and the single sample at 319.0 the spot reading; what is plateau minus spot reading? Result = -1.6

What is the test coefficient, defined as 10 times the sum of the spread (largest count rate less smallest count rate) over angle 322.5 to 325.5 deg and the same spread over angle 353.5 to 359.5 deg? 12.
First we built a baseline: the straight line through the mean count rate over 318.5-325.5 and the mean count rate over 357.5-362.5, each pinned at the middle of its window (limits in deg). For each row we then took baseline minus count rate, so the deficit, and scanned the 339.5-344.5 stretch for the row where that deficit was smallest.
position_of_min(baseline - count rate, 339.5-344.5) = 340.0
